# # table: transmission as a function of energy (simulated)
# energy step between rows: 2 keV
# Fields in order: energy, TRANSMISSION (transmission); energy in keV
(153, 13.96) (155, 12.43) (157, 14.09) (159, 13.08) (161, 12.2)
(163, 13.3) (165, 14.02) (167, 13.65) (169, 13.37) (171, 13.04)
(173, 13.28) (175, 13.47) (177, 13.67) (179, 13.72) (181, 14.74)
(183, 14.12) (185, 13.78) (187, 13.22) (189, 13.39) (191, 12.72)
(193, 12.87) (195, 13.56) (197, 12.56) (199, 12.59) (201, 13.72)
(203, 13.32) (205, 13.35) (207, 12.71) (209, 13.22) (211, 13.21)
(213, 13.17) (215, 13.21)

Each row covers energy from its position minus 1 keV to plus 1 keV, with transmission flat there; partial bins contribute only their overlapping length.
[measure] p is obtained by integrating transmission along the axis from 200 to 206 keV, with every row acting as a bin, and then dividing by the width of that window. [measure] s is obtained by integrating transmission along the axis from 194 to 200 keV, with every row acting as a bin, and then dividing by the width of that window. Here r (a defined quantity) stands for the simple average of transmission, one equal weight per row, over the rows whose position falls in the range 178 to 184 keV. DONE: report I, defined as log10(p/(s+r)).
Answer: -0.304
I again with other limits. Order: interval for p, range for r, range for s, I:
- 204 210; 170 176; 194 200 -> -0.301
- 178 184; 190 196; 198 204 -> -0.267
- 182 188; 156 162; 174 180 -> -0.290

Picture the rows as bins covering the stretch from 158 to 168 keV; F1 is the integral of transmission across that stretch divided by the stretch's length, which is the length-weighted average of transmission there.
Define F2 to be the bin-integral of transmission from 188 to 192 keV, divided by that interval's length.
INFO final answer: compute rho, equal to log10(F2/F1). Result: -0.006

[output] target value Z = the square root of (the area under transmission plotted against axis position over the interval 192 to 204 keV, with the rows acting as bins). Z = 12.5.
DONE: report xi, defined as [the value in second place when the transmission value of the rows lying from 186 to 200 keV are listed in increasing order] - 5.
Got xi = 7.6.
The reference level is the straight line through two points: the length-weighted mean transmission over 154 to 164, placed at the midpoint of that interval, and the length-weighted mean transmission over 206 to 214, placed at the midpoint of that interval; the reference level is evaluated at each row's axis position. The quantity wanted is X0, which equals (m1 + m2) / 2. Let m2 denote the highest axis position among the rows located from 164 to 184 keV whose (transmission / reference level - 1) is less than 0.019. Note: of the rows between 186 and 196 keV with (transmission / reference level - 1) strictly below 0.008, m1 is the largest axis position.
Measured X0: 183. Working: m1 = 193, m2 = 173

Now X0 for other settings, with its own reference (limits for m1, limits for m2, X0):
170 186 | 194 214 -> 192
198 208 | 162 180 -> 190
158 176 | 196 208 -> 189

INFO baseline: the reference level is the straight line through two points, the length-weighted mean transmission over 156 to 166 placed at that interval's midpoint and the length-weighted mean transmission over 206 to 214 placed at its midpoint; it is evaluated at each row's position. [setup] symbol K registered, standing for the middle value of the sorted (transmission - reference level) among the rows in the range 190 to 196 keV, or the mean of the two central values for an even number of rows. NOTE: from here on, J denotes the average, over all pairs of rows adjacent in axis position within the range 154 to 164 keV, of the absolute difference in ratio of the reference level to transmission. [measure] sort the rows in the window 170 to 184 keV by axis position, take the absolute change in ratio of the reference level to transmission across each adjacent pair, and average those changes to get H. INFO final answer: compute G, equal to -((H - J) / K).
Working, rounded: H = 0.0266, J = 0.091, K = -0.30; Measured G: -0.2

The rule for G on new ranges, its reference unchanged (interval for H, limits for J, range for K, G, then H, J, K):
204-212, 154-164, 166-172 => 0.8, 0.0297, 0.091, 0.07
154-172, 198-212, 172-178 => -0.1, 0.0606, 0.034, 0.21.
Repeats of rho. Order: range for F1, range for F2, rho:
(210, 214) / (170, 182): 0.015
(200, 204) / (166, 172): -0.005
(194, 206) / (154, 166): 0.000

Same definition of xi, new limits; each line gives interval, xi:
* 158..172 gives 8.0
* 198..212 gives 7.7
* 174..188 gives 8.5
